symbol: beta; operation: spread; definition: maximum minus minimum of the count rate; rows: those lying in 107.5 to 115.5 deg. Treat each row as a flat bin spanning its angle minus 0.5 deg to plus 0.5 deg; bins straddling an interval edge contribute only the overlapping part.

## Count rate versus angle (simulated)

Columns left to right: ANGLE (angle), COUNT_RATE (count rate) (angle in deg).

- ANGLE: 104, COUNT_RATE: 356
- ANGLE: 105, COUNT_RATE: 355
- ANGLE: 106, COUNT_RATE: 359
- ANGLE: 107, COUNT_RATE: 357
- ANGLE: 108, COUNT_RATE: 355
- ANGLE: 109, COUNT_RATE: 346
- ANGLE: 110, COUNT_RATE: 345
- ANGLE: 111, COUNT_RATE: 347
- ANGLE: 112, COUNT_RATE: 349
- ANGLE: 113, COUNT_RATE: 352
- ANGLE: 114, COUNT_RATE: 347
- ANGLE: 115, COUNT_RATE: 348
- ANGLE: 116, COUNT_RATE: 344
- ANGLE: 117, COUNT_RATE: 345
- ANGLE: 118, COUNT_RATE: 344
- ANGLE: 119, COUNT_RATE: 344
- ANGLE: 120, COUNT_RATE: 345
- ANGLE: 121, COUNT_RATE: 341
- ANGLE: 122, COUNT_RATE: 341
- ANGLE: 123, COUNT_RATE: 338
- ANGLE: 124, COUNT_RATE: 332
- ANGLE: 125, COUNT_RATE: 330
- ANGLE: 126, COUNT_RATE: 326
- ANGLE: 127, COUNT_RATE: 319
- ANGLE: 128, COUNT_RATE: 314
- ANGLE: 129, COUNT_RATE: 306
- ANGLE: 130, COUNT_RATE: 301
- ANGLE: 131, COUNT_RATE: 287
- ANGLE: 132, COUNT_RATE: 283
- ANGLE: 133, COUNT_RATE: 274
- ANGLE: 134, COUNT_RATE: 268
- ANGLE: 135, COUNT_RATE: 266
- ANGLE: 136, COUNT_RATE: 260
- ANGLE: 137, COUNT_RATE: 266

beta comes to 10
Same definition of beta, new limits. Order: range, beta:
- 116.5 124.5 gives 13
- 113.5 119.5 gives 4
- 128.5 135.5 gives 40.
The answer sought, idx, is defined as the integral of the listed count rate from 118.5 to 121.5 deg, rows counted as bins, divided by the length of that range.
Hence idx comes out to 343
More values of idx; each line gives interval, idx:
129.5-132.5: 290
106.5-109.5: 353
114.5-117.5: 346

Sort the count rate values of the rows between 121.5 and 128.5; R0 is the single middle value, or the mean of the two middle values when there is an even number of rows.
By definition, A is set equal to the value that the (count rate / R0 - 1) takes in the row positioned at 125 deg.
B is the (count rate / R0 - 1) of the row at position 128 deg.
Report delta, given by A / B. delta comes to 0.0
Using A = 0.00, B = -0.05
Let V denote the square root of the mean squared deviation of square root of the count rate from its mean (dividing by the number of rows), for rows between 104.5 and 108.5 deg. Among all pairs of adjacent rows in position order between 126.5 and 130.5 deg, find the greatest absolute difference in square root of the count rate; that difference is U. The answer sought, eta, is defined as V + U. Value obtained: 0.271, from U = 0.23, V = 0.044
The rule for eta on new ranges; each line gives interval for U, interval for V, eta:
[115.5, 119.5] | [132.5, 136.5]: 0.180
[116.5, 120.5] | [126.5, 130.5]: 0.225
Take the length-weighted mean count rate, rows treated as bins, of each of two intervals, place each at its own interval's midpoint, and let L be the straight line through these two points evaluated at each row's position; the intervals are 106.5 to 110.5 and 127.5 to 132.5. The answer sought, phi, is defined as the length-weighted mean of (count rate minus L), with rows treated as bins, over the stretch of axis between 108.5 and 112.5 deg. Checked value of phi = 1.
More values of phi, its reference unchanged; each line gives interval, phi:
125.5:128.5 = 14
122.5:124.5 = 21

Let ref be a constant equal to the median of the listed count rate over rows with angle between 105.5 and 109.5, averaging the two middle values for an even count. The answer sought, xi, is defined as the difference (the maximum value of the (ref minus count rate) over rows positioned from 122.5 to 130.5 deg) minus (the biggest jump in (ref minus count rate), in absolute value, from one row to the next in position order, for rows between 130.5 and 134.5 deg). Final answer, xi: 46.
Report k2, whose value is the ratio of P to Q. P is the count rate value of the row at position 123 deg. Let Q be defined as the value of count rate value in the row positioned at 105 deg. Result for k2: 0.95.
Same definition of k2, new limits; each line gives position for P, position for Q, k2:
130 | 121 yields 0.88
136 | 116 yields 0.76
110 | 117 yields 1.00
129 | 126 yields 0.94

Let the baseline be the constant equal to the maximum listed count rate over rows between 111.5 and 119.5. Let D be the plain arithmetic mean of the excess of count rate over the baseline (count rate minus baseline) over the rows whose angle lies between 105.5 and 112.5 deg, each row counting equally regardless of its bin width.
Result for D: -1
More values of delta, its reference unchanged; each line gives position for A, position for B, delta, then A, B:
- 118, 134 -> -0.2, 0.04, -0.19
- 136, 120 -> -4.7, -0.21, 0.05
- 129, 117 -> -1.6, -0.07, 0.05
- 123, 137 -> -0.1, 0.02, -0.19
